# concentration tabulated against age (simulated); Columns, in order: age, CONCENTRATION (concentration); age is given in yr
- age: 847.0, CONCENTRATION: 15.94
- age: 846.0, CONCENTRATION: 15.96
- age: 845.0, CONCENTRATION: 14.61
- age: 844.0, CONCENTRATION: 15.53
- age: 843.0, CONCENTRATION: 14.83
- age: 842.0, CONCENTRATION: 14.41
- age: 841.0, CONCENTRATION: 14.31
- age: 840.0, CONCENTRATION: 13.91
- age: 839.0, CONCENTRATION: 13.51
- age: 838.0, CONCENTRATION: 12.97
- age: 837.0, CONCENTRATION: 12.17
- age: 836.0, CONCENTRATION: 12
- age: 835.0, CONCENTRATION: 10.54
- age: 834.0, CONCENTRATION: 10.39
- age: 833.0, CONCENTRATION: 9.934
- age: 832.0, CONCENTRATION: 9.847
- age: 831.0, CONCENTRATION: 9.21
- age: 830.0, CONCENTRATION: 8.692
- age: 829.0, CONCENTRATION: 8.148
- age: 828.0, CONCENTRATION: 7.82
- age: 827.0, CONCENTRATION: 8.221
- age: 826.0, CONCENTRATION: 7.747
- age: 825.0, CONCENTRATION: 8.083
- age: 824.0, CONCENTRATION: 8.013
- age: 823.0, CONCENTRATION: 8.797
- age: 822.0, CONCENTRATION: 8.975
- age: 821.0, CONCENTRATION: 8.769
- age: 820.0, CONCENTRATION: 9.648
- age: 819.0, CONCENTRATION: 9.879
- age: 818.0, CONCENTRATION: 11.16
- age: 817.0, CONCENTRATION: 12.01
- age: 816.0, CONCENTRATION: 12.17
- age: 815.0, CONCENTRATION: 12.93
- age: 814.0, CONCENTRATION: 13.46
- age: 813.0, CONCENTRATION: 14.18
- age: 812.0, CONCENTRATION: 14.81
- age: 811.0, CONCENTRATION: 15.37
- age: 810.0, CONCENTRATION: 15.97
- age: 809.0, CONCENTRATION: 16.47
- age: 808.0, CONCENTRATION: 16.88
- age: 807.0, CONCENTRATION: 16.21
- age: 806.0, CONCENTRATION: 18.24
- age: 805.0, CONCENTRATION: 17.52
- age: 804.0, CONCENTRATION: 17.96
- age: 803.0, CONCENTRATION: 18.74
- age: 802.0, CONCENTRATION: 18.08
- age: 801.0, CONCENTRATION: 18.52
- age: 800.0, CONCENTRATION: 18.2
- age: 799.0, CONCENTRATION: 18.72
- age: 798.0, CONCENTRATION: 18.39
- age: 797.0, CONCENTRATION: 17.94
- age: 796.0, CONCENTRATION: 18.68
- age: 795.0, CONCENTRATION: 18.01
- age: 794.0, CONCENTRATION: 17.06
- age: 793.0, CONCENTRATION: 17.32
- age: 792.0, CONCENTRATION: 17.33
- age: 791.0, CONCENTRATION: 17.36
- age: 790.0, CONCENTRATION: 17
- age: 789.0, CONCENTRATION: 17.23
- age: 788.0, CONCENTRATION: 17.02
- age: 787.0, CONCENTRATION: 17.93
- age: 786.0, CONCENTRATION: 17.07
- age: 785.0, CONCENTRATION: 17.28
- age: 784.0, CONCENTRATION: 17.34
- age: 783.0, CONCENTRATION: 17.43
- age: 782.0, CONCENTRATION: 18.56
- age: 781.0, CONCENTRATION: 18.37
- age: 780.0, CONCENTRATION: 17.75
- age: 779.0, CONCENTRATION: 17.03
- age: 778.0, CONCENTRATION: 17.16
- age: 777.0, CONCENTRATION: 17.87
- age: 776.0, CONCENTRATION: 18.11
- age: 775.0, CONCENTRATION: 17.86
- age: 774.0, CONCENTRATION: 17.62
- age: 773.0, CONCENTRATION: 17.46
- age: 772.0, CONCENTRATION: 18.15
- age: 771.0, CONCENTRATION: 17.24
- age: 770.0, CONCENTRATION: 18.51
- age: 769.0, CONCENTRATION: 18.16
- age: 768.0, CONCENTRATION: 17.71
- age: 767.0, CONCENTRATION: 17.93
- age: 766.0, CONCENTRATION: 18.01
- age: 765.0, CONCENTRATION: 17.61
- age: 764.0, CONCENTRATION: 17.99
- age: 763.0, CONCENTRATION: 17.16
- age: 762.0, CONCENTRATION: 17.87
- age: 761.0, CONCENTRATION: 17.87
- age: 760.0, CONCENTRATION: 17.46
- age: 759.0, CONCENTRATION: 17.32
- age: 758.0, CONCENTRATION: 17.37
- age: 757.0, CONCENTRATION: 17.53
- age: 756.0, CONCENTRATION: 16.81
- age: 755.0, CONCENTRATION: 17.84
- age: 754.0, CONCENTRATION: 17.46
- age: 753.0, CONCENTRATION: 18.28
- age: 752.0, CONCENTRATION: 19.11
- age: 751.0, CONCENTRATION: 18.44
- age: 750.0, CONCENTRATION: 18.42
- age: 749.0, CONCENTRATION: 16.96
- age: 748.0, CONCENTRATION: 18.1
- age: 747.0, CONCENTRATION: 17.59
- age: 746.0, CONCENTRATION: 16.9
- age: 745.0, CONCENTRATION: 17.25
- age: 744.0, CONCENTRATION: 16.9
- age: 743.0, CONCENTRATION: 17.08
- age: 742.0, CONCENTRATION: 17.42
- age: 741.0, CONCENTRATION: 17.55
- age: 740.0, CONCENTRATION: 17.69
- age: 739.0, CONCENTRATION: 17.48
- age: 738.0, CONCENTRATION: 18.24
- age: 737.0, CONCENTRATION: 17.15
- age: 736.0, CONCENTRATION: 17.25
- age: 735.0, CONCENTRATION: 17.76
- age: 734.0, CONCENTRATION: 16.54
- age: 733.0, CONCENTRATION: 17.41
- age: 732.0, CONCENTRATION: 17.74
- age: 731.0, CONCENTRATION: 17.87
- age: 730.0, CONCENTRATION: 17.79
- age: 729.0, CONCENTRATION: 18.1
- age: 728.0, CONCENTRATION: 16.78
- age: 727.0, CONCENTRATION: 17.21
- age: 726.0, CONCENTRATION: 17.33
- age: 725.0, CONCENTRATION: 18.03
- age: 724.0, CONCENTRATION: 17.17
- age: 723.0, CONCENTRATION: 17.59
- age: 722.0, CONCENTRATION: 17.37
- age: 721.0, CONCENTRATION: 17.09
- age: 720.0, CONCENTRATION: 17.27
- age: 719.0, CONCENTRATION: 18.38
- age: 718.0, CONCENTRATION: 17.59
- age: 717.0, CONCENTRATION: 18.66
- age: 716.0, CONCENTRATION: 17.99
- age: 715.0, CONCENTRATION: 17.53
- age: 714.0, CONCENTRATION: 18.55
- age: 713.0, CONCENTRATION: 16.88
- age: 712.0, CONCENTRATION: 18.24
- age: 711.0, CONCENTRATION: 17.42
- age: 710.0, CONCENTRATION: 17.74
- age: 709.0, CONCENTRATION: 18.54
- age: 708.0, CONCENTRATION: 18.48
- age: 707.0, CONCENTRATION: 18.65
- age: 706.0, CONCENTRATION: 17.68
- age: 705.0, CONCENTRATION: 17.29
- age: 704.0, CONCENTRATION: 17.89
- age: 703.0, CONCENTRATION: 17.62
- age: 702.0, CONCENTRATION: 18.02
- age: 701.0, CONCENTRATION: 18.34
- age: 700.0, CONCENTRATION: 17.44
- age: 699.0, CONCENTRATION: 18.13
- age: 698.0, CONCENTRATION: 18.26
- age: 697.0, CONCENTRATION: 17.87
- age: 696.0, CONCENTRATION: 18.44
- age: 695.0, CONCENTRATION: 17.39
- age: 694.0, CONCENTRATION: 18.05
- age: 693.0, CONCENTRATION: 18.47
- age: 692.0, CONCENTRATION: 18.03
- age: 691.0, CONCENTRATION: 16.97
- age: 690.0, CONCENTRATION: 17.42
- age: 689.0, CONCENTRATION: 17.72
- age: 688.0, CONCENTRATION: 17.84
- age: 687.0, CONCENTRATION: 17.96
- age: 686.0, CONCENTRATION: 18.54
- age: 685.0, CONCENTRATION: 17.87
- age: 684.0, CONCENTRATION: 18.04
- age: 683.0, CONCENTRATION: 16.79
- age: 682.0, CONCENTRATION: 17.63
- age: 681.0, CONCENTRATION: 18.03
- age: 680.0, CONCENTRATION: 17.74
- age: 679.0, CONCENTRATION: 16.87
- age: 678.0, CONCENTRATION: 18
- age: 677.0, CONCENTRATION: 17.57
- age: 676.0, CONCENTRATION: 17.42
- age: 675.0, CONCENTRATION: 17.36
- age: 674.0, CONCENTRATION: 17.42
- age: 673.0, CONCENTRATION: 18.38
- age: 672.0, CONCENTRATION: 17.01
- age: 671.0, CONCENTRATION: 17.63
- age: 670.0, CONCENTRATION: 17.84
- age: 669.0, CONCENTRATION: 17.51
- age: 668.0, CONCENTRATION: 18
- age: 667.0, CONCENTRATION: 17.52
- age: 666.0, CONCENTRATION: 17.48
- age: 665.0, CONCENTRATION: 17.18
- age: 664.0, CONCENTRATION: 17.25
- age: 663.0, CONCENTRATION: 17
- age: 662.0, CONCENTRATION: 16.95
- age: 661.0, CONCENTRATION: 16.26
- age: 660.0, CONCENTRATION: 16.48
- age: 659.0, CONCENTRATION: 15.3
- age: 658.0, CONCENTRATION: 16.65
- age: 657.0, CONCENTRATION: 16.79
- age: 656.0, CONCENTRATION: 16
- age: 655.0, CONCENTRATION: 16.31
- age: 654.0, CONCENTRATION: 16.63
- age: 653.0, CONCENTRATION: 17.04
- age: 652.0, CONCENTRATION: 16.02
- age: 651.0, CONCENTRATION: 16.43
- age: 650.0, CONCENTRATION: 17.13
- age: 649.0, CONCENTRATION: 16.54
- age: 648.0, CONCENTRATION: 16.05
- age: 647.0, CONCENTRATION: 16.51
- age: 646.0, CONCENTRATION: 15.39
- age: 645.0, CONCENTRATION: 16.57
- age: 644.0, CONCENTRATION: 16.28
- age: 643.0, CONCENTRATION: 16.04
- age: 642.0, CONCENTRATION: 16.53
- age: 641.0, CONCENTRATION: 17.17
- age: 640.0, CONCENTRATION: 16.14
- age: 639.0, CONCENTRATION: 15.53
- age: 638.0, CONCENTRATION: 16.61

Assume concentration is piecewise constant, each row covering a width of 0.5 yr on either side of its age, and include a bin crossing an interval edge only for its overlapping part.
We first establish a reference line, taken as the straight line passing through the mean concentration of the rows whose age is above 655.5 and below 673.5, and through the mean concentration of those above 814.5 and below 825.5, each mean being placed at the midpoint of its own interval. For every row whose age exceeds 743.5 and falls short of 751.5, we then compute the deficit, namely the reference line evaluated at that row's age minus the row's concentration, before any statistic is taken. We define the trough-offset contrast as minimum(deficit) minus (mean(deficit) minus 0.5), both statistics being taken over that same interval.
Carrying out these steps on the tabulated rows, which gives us -0.53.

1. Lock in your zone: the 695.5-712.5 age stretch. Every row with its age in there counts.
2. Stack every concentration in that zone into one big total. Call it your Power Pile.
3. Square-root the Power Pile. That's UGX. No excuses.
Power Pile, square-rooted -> 17.5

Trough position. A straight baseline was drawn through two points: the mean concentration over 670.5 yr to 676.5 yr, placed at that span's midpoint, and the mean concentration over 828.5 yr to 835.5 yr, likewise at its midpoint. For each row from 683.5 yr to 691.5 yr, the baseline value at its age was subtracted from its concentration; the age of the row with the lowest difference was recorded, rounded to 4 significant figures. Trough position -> 691.0 yr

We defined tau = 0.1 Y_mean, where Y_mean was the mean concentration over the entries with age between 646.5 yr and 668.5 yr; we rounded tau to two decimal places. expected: 1.67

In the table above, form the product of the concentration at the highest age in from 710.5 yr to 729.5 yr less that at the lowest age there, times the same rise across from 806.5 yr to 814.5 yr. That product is -2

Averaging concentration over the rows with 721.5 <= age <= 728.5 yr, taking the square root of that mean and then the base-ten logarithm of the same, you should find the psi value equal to 0.620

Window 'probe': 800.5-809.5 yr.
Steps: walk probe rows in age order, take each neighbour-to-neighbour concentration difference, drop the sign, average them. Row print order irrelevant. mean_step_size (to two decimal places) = 0.77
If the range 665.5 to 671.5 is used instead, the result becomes 0.31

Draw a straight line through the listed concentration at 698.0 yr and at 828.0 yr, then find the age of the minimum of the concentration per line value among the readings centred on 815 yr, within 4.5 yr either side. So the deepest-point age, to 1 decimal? 819.0 yr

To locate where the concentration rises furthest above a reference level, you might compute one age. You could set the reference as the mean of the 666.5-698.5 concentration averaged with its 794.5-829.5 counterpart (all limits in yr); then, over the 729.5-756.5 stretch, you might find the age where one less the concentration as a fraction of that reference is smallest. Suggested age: 752.0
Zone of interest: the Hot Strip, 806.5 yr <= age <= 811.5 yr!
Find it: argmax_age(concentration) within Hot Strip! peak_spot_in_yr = 808.0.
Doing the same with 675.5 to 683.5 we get 681.0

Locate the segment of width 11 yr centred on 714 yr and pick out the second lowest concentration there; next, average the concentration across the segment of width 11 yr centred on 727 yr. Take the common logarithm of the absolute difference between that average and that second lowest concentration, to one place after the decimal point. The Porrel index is -0.9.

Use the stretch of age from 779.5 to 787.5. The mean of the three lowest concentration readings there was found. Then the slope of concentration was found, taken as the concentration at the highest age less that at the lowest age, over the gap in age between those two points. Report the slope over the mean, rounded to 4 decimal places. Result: 0.0015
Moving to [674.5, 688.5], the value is 0.0022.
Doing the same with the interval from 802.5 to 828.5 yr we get -0.0556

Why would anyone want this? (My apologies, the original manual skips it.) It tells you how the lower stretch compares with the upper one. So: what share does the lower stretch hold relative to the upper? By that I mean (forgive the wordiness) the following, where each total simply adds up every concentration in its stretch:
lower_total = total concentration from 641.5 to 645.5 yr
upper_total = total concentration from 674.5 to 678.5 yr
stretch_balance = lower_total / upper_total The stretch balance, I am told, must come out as 0.93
